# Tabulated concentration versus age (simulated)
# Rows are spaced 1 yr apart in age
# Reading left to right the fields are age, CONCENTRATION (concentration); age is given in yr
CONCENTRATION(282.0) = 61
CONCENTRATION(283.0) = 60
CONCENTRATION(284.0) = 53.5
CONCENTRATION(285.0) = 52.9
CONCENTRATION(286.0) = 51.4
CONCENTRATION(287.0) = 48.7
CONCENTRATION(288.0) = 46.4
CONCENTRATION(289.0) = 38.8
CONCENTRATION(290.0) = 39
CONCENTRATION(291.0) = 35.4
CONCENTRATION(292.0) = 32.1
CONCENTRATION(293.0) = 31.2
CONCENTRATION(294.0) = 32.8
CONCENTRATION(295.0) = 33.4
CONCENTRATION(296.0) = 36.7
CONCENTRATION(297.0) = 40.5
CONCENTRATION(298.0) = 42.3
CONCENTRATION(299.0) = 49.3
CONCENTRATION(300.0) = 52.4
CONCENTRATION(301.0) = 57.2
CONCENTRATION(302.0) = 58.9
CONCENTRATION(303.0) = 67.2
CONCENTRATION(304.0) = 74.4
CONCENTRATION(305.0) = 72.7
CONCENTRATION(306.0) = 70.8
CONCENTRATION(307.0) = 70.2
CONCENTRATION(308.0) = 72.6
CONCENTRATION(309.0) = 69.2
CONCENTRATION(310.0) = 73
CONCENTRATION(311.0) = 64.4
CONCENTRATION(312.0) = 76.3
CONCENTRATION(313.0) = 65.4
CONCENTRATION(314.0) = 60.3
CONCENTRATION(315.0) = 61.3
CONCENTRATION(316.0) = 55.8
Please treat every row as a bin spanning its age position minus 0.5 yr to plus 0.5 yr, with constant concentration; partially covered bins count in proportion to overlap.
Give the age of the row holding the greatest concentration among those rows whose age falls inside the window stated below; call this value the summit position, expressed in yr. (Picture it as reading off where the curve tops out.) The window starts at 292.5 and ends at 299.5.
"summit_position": 299.0 yr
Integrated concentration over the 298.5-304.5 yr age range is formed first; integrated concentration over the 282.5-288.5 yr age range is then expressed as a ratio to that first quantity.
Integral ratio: 0.87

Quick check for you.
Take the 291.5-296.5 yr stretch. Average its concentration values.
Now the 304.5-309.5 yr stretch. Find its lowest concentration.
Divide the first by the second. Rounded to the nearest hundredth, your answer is 0.48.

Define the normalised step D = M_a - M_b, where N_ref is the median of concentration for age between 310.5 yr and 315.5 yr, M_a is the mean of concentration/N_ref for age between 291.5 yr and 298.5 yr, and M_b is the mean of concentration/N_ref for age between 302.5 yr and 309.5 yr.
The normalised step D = -0.55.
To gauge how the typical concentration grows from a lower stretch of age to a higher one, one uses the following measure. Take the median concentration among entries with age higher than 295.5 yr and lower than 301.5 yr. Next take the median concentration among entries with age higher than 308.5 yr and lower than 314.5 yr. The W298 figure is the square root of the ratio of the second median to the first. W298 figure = 1.21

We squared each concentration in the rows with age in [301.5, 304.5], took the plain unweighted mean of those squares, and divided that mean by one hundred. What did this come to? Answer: 45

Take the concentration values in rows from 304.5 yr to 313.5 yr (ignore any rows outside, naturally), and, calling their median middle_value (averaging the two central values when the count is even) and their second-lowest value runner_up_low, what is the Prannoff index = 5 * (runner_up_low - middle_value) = -27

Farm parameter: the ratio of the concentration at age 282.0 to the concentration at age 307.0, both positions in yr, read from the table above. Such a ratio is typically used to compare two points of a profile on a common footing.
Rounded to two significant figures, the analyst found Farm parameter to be 0.87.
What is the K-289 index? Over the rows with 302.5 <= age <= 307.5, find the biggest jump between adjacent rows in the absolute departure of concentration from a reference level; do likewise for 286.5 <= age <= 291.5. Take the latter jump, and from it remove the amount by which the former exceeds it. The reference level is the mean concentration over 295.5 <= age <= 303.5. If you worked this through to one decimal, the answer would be 8.0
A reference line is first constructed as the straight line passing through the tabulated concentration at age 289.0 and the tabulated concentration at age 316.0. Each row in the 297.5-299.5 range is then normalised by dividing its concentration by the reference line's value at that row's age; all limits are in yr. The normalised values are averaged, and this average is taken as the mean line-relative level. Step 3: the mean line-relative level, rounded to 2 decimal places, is 1.02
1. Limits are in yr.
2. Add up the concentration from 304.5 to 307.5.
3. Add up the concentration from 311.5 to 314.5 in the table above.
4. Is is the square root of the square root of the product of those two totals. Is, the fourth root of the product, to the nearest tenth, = 14.4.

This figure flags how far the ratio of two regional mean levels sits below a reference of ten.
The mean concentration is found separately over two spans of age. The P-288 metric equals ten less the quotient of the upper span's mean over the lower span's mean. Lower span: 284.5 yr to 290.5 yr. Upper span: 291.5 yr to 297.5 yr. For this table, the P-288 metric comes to 9.3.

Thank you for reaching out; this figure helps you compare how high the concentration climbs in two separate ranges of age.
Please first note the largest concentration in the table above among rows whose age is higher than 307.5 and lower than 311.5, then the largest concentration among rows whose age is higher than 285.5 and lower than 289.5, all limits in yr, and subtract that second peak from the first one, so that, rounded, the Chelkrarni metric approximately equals 22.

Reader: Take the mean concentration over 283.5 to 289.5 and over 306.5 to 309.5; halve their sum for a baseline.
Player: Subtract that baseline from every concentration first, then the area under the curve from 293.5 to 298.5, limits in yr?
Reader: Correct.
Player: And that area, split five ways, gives -23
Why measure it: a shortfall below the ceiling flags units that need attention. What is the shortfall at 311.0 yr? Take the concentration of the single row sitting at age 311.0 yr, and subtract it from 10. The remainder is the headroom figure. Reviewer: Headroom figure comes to -54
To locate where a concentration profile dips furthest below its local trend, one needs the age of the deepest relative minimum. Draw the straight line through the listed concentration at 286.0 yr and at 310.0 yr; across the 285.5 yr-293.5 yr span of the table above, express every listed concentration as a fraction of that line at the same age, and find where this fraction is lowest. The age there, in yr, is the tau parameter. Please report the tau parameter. 293.0 yr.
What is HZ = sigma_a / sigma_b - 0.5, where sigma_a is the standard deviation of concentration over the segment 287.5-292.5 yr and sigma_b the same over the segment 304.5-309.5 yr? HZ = 3.0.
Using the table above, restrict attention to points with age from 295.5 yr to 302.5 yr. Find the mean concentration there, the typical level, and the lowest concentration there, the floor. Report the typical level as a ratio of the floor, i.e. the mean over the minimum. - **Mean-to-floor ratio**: 1.31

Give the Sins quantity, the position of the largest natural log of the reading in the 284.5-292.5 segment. 285.0 yr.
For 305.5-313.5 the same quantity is 312.0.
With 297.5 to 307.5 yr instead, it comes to 304.0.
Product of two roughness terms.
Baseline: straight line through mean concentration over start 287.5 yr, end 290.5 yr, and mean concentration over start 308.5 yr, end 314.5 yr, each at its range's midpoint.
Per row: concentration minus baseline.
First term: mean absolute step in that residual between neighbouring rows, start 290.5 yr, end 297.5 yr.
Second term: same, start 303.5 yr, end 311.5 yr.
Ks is 7.6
